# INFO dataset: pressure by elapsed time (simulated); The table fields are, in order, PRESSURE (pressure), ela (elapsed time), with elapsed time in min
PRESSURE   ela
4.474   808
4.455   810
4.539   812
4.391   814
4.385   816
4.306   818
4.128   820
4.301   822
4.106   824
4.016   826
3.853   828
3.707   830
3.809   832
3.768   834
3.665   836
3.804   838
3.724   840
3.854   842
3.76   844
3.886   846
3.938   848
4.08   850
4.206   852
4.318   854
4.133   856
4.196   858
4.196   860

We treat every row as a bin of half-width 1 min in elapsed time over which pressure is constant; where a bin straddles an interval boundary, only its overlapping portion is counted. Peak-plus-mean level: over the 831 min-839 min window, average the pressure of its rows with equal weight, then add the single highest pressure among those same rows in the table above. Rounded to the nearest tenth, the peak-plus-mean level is 7.6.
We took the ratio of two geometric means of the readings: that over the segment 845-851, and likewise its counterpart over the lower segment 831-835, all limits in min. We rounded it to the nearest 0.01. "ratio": 1.05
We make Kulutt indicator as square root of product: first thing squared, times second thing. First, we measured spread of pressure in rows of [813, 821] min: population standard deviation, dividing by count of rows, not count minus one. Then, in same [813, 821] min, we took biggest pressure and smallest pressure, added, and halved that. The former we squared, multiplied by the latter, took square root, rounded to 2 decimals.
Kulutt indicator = 0.22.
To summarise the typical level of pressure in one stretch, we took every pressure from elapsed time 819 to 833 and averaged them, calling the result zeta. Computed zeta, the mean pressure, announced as 3.99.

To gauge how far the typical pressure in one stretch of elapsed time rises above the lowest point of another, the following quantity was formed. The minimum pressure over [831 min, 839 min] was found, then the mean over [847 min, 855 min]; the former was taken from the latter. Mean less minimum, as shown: 0.5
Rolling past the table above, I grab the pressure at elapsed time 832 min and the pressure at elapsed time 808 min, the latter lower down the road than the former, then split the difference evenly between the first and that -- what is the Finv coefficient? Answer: 4.14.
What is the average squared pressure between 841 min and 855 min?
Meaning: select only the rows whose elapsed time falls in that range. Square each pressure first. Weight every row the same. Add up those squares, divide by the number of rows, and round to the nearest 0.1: 16.1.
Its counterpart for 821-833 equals 15.8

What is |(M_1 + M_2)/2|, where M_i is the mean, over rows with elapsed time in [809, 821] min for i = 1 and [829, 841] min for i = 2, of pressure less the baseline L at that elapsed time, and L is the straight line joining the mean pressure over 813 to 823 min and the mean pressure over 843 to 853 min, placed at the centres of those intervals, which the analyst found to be 0.17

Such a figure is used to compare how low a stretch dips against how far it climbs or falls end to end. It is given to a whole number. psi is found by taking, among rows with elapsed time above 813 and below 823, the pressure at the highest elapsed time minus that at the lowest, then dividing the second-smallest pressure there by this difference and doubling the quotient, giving -96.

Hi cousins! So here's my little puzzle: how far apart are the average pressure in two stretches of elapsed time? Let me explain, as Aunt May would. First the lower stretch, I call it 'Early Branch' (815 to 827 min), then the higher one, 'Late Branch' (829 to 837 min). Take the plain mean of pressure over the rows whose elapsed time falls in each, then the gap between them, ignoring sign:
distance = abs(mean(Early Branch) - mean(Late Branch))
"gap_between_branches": 0.47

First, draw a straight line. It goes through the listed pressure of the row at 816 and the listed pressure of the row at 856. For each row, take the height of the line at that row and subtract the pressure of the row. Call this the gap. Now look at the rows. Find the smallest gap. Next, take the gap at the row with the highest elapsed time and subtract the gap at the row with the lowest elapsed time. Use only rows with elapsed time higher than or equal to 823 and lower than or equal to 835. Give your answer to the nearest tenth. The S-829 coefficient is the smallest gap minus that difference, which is 0.0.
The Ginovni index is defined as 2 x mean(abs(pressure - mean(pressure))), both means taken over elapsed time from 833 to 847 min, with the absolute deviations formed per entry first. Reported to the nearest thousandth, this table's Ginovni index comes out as 0.116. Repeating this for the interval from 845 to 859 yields 0.240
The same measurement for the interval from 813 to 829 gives 0.320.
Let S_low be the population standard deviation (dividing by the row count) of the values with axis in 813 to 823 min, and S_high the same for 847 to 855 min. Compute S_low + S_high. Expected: 0.24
